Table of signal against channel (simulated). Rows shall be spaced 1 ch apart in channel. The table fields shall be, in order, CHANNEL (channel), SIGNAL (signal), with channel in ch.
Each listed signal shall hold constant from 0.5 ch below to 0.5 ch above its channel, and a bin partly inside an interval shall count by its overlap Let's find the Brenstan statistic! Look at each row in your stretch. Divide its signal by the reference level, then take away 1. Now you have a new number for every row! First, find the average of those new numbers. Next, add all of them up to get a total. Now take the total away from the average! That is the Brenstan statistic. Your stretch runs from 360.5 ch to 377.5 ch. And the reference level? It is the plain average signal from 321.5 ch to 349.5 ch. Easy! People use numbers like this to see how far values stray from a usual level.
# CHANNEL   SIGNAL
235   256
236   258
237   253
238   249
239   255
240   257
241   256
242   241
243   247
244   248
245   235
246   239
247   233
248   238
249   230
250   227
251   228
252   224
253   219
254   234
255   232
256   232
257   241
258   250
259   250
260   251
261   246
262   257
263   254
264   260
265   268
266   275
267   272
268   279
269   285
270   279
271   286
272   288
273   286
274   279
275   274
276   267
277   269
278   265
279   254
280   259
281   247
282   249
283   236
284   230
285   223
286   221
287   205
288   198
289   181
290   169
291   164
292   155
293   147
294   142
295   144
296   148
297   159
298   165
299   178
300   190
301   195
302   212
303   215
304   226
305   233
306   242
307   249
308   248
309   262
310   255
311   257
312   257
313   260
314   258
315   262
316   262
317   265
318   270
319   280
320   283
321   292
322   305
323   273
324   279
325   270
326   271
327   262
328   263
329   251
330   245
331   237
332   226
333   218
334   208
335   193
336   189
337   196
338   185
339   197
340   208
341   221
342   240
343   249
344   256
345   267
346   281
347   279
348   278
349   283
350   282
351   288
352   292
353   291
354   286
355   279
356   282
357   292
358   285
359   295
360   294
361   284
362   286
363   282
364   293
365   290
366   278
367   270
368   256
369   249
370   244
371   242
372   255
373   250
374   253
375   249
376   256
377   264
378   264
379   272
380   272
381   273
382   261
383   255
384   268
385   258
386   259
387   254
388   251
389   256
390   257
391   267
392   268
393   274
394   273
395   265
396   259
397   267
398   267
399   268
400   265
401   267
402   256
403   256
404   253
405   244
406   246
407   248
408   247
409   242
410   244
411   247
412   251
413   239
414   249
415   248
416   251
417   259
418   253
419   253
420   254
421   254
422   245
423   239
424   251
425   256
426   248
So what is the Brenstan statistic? -1.4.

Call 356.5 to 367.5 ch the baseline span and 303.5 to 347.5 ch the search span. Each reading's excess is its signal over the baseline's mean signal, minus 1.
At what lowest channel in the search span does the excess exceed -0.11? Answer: 309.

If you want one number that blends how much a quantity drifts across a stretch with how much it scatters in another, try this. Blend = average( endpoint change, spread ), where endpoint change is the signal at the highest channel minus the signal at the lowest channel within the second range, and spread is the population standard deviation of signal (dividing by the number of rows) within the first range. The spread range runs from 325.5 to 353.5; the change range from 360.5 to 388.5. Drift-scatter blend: 1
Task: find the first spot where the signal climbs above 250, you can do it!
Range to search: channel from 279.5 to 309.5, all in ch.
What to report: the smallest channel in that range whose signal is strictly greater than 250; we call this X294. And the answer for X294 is 280 ch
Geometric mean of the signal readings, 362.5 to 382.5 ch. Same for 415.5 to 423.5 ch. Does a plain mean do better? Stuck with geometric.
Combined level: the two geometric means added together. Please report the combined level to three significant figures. 514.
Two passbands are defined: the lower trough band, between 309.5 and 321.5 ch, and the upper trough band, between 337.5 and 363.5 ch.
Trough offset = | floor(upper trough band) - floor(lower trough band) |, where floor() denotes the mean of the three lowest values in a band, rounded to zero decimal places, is 60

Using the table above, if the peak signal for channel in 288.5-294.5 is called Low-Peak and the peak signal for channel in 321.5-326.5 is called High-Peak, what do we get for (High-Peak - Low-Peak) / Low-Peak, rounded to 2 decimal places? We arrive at 0.69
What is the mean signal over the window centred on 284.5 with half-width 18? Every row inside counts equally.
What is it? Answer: 222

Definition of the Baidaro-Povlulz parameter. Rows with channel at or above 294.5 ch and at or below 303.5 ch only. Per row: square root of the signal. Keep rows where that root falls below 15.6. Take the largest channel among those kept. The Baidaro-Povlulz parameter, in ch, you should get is 303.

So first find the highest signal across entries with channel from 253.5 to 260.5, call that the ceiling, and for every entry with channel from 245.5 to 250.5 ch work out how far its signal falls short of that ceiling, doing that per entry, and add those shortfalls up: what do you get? 88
